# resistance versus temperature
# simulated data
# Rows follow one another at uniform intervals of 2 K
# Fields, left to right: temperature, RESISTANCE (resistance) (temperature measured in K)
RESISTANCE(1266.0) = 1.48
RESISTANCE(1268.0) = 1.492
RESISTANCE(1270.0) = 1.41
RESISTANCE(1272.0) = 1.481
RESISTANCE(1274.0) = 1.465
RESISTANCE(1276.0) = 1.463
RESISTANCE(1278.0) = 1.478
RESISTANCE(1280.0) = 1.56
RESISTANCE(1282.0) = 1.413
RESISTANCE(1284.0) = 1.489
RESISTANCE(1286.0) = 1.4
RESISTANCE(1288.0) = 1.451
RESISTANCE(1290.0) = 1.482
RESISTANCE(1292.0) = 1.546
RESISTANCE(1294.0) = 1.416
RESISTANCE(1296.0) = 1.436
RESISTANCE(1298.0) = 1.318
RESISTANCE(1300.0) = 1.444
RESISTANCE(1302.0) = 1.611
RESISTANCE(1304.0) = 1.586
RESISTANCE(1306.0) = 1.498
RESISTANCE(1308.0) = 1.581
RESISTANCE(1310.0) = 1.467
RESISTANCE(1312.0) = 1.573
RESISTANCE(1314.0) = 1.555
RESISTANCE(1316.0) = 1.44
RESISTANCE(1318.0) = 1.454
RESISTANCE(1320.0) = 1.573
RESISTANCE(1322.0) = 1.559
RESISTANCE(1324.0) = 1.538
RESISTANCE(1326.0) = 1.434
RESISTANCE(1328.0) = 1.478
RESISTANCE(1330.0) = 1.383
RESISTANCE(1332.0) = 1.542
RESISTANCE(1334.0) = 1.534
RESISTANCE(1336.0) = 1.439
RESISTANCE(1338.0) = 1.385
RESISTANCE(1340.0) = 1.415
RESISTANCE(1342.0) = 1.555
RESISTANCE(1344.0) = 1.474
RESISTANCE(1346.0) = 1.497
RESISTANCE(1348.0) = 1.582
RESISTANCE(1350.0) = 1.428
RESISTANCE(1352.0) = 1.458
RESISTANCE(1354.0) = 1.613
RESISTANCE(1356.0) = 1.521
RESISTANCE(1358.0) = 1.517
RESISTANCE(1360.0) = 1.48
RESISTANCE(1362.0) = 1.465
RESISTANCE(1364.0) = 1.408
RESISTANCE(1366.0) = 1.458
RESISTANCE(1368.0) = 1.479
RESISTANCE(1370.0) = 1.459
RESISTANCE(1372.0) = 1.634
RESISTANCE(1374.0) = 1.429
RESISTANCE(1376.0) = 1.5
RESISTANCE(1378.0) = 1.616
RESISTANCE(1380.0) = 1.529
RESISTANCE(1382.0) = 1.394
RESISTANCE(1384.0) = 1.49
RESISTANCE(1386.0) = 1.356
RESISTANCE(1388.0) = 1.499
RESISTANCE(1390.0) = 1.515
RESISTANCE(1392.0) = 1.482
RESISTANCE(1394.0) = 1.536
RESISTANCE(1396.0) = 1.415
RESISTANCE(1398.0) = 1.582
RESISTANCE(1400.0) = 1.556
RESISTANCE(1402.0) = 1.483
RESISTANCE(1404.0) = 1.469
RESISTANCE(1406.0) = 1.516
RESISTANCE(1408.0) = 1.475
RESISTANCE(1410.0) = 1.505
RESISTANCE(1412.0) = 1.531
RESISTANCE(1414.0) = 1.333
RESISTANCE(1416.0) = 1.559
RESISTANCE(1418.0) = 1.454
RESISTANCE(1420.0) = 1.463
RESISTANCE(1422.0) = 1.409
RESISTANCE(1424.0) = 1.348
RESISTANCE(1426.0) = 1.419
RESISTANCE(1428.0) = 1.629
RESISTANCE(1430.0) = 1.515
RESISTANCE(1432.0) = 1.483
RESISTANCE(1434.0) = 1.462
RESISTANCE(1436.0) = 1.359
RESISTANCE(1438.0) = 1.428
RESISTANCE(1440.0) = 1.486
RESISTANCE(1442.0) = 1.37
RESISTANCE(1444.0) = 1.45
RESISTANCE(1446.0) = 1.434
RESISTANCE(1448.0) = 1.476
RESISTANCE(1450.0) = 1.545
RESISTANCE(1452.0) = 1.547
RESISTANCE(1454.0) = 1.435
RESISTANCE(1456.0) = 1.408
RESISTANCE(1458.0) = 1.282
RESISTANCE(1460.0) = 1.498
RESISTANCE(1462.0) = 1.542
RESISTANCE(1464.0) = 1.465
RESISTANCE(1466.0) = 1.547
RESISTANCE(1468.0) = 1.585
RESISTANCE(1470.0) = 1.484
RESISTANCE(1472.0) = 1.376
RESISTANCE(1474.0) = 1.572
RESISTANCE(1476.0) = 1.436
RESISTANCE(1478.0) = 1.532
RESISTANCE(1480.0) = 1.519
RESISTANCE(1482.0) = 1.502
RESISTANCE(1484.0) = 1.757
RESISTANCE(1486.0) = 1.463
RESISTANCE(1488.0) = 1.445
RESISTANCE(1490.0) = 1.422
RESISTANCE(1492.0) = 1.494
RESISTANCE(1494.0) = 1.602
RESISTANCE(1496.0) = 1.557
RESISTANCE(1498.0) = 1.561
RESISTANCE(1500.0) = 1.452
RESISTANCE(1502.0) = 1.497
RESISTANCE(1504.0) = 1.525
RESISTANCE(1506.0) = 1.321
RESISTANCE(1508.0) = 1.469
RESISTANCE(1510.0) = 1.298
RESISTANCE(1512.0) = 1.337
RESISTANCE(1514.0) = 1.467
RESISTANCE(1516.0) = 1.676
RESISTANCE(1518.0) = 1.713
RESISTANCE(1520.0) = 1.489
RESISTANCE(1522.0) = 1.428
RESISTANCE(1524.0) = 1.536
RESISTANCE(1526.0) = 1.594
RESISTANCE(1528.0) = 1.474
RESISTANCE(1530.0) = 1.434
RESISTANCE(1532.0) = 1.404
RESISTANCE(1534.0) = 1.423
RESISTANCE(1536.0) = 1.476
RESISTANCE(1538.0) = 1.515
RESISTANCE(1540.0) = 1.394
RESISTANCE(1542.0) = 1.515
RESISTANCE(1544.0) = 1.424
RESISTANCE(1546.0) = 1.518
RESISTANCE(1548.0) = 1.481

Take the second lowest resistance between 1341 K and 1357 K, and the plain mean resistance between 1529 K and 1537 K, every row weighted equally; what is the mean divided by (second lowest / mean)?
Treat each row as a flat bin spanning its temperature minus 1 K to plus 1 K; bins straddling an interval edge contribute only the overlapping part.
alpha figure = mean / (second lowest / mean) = 1.41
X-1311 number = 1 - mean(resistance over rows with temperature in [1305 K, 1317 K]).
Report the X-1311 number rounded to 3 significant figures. -0.519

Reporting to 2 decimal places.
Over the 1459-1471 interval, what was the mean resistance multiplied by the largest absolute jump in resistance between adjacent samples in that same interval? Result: 0.15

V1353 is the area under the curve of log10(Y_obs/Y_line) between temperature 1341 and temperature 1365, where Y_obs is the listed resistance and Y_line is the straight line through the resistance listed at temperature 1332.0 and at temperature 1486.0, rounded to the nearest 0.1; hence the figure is -0.2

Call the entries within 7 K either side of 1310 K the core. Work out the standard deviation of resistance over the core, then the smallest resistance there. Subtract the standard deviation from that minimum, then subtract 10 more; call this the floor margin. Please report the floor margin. -8.62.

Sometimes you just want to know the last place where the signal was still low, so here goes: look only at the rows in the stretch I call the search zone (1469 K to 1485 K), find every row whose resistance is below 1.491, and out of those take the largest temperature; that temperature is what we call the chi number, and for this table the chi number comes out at 1476.0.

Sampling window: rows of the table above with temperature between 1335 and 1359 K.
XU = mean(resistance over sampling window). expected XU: 1.49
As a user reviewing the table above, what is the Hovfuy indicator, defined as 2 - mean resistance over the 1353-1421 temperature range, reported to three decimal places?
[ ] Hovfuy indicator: 0.508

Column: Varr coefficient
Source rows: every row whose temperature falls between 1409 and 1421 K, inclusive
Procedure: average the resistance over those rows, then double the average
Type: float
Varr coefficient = 2.95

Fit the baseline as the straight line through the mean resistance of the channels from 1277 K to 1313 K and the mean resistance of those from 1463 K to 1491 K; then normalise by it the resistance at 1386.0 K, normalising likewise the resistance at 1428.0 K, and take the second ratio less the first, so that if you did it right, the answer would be 0.179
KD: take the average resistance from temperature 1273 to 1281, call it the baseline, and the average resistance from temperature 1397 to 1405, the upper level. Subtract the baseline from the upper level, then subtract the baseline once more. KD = -1.46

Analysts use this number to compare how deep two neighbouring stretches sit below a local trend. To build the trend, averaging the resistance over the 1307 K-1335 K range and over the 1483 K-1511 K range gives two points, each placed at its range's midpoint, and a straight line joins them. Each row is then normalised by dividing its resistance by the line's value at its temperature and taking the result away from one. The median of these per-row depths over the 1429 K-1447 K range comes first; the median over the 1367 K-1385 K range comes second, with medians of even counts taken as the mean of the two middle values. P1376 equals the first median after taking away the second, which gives 0.023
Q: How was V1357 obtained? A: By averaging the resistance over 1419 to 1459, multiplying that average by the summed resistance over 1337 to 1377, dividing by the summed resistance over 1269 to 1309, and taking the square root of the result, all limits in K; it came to 1.208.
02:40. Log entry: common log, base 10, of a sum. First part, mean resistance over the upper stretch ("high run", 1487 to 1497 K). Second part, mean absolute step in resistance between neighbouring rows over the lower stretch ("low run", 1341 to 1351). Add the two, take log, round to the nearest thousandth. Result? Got 0.201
